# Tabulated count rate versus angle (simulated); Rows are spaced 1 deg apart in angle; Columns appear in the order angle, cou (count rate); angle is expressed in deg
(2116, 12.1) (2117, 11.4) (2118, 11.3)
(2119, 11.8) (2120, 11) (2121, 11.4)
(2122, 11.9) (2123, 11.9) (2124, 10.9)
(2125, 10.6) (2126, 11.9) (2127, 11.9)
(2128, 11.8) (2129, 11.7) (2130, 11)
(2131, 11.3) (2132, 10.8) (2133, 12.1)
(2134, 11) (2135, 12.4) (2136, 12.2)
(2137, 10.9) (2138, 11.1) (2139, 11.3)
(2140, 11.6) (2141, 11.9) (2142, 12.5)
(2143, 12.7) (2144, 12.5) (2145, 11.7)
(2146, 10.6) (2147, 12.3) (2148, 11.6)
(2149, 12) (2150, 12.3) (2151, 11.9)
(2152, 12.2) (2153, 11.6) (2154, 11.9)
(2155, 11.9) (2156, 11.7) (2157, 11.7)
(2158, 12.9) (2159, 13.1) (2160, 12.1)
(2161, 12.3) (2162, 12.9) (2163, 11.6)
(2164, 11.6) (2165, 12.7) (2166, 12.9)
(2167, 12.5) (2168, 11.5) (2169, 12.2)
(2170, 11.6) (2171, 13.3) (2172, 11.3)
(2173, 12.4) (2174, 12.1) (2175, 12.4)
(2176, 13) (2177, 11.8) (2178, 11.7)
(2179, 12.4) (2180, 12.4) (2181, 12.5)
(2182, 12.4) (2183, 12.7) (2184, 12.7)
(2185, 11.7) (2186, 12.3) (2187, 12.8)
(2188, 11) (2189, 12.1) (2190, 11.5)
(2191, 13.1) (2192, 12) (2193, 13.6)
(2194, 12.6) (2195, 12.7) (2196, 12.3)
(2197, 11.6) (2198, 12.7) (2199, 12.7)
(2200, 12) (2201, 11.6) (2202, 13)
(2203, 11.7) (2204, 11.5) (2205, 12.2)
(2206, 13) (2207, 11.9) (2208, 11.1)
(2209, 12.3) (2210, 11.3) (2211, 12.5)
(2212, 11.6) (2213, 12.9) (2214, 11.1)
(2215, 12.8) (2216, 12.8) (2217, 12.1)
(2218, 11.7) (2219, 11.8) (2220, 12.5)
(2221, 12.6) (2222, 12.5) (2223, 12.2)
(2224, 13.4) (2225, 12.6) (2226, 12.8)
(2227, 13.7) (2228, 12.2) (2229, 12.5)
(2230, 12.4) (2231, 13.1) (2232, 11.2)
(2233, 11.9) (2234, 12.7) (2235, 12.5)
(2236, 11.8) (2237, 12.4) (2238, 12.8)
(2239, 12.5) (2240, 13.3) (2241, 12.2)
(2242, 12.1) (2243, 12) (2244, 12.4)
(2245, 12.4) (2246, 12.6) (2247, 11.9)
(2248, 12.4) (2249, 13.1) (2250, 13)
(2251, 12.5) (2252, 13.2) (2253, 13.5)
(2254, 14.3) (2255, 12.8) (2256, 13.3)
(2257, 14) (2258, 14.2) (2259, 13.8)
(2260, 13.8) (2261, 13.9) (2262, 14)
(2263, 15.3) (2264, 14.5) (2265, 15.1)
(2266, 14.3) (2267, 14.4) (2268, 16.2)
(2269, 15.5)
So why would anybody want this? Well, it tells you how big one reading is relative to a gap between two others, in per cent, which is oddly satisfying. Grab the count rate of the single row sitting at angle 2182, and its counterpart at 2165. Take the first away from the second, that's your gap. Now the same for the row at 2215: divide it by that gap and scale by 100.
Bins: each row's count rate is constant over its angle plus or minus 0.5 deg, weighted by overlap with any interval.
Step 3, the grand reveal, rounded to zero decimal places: 4267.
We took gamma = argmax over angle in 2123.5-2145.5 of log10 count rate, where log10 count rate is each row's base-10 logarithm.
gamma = 2143 deg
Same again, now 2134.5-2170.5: 2159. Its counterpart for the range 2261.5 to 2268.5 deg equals 2268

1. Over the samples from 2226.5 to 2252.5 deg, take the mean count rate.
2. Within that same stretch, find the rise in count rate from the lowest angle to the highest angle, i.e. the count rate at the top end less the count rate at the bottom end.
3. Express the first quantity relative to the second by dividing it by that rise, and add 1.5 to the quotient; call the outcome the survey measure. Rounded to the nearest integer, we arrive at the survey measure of -23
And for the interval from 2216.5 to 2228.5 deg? 127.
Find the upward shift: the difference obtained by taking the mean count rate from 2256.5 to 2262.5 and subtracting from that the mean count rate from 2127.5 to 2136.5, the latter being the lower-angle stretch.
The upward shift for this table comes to 2.4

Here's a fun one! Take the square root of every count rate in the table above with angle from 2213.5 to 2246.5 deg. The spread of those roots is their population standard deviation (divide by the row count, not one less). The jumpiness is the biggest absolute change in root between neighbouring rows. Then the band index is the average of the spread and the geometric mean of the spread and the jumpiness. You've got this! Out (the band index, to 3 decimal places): 0.112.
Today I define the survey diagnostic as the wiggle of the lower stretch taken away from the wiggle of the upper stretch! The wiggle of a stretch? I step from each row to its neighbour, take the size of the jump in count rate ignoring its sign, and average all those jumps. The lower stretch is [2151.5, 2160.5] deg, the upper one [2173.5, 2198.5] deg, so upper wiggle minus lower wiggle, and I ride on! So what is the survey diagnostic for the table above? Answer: 0.25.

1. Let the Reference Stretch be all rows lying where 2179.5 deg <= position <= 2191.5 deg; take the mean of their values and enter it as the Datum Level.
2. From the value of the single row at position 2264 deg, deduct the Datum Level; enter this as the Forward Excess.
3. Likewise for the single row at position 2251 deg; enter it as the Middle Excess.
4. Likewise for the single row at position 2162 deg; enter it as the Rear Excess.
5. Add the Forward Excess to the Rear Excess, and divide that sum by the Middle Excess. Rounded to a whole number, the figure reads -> 12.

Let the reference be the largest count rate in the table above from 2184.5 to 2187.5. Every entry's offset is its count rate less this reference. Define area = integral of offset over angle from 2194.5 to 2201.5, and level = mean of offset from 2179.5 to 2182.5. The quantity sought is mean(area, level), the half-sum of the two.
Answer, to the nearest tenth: -2.2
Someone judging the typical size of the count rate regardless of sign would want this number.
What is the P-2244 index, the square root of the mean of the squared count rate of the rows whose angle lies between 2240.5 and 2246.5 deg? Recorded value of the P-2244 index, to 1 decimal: 12.3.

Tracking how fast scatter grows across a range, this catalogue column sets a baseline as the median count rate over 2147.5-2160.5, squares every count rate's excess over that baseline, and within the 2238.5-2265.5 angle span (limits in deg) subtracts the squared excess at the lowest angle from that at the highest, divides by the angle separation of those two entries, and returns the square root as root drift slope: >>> 0.62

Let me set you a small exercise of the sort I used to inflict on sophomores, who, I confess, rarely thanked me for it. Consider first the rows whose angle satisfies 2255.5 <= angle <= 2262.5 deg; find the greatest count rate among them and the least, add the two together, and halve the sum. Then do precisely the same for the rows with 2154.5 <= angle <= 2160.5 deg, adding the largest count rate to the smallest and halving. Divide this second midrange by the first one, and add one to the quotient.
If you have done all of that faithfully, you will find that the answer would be 1.90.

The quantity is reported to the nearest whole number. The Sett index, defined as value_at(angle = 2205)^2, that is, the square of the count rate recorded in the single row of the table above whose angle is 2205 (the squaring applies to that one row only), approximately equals 149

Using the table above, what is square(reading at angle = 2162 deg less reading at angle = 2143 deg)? 0.04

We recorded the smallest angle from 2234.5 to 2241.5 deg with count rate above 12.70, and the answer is 2238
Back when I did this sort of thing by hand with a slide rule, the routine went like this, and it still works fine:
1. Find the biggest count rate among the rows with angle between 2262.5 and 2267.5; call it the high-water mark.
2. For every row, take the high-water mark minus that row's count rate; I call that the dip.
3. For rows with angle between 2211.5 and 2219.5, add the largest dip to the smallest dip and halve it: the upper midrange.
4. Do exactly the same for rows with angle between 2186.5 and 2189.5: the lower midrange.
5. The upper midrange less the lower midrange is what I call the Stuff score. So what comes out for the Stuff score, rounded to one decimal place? -0.1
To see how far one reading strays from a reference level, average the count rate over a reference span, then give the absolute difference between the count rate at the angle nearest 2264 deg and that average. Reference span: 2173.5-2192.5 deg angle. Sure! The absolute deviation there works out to 2.3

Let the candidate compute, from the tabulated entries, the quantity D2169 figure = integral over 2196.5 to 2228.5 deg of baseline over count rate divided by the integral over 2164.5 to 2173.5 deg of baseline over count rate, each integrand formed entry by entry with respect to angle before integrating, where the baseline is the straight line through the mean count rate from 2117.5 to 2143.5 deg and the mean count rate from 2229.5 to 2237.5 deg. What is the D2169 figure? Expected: 3.64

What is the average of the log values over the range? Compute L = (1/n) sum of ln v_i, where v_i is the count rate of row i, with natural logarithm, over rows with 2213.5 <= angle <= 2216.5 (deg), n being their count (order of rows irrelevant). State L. 2.50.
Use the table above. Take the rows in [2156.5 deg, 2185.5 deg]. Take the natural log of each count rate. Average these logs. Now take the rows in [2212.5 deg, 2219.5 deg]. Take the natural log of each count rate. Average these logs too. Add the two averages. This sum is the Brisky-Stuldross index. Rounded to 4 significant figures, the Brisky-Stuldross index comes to 5.006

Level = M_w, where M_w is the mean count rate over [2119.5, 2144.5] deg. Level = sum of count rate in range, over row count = 11.6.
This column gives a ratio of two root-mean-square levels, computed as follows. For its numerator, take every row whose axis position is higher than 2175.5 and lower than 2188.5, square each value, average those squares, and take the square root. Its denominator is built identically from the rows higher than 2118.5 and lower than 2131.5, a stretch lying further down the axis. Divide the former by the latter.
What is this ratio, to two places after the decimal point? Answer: 1.07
